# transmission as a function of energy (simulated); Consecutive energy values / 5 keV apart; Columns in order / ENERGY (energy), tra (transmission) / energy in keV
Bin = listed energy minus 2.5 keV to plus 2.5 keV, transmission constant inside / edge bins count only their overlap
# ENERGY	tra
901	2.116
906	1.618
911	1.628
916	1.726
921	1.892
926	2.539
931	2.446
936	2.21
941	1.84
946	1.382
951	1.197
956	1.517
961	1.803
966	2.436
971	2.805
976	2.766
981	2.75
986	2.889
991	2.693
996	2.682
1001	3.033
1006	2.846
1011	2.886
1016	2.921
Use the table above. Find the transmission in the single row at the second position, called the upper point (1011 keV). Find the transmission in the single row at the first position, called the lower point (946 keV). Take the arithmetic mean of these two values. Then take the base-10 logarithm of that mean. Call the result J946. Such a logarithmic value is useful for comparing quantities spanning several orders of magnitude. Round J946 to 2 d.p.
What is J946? 0.33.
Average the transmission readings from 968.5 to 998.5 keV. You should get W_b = 2.8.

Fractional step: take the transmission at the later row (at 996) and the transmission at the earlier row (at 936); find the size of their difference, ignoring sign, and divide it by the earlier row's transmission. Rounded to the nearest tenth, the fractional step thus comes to 0.2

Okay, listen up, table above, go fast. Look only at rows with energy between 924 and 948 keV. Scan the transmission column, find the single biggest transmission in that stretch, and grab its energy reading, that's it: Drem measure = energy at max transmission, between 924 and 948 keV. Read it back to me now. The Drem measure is 926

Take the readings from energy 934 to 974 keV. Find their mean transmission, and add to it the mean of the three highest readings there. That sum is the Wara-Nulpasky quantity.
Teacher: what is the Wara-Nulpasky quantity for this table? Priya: 4.4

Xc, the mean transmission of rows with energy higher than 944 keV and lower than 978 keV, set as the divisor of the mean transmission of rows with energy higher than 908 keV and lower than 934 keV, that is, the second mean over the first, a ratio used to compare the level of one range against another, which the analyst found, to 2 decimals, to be 1.03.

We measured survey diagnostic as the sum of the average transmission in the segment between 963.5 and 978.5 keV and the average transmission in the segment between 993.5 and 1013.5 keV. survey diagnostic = 5.53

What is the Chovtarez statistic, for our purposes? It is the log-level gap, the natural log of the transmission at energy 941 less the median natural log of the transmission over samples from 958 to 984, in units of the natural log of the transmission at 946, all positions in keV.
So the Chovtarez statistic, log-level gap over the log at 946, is -1.2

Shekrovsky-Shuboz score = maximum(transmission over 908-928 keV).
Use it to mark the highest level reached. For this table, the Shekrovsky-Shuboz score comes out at 2.539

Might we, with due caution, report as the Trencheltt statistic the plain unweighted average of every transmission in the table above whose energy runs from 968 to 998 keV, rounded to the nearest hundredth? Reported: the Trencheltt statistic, 2.76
